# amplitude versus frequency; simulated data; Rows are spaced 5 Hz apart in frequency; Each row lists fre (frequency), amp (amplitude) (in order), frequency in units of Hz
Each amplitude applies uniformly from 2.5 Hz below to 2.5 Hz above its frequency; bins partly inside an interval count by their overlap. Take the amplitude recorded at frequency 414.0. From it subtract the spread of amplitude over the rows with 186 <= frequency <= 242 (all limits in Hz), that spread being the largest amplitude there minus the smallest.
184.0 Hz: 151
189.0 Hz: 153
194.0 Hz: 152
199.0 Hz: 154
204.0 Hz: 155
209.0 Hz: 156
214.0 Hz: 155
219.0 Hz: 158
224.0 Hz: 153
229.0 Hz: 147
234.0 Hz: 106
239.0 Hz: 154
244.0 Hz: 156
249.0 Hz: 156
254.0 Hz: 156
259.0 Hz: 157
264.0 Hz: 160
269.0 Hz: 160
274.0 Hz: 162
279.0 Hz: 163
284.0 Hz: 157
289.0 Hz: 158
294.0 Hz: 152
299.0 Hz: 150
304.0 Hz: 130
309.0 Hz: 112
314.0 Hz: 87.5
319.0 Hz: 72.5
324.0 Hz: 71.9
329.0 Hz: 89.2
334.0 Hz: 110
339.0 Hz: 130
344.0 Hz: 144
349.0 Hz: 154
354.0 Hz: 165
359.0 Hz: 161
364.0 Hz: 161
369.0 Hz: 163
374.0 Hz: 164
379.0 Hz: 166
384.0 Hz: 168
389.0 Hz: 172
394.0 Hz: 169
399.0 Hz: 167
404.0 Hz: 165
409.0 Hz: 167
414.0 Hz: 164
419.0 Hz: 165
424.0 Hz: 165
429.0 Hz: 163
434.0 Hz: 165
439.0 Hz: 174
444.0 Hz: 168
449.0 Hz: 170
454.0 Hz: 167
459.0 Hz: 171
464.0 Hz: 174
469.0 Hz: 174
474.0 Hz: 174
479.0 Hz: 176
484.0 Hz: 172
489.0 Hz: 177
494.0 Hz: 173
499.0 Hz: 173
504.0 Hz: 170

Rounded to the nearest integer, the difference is 112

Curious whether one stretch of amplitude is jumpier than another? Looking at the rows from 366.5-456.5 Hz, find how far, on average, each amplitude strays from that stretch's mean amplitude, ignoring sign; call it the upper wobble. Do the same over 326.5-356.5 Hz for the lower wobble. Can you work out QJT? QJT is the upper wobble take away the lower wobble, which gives -20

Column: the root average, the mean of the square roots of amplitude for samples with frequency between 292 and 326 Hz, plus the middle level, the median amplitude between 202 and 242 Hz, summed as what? 165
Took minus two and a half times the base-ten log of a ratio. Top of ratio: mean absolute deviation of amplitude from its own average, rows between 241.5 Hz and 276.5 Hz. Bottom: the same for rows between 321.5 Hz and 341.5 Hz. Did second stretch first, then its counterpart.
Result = 2.4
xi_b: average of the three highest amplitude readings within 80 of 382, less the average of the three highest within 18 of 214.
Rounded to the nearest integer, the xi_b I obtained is 16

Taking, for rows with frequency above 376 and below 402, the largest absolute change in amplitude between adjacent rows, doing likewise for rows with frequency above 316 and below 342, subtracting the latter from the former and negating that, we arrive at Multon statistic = 17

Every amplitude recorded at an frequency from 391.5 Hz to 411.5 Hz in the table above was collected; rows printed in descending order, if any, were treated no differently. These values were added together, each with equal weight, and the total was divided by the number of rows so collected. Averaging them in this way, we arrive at 167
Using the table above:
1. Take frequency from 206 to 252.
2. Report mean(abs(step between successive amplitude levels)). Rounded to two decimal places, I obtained 13.25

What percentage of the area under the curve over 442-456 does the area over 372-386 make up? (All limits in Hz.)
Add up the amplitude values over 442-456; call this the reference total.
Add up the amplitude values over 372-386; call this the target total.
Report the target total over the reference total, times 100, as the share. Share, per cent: 99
